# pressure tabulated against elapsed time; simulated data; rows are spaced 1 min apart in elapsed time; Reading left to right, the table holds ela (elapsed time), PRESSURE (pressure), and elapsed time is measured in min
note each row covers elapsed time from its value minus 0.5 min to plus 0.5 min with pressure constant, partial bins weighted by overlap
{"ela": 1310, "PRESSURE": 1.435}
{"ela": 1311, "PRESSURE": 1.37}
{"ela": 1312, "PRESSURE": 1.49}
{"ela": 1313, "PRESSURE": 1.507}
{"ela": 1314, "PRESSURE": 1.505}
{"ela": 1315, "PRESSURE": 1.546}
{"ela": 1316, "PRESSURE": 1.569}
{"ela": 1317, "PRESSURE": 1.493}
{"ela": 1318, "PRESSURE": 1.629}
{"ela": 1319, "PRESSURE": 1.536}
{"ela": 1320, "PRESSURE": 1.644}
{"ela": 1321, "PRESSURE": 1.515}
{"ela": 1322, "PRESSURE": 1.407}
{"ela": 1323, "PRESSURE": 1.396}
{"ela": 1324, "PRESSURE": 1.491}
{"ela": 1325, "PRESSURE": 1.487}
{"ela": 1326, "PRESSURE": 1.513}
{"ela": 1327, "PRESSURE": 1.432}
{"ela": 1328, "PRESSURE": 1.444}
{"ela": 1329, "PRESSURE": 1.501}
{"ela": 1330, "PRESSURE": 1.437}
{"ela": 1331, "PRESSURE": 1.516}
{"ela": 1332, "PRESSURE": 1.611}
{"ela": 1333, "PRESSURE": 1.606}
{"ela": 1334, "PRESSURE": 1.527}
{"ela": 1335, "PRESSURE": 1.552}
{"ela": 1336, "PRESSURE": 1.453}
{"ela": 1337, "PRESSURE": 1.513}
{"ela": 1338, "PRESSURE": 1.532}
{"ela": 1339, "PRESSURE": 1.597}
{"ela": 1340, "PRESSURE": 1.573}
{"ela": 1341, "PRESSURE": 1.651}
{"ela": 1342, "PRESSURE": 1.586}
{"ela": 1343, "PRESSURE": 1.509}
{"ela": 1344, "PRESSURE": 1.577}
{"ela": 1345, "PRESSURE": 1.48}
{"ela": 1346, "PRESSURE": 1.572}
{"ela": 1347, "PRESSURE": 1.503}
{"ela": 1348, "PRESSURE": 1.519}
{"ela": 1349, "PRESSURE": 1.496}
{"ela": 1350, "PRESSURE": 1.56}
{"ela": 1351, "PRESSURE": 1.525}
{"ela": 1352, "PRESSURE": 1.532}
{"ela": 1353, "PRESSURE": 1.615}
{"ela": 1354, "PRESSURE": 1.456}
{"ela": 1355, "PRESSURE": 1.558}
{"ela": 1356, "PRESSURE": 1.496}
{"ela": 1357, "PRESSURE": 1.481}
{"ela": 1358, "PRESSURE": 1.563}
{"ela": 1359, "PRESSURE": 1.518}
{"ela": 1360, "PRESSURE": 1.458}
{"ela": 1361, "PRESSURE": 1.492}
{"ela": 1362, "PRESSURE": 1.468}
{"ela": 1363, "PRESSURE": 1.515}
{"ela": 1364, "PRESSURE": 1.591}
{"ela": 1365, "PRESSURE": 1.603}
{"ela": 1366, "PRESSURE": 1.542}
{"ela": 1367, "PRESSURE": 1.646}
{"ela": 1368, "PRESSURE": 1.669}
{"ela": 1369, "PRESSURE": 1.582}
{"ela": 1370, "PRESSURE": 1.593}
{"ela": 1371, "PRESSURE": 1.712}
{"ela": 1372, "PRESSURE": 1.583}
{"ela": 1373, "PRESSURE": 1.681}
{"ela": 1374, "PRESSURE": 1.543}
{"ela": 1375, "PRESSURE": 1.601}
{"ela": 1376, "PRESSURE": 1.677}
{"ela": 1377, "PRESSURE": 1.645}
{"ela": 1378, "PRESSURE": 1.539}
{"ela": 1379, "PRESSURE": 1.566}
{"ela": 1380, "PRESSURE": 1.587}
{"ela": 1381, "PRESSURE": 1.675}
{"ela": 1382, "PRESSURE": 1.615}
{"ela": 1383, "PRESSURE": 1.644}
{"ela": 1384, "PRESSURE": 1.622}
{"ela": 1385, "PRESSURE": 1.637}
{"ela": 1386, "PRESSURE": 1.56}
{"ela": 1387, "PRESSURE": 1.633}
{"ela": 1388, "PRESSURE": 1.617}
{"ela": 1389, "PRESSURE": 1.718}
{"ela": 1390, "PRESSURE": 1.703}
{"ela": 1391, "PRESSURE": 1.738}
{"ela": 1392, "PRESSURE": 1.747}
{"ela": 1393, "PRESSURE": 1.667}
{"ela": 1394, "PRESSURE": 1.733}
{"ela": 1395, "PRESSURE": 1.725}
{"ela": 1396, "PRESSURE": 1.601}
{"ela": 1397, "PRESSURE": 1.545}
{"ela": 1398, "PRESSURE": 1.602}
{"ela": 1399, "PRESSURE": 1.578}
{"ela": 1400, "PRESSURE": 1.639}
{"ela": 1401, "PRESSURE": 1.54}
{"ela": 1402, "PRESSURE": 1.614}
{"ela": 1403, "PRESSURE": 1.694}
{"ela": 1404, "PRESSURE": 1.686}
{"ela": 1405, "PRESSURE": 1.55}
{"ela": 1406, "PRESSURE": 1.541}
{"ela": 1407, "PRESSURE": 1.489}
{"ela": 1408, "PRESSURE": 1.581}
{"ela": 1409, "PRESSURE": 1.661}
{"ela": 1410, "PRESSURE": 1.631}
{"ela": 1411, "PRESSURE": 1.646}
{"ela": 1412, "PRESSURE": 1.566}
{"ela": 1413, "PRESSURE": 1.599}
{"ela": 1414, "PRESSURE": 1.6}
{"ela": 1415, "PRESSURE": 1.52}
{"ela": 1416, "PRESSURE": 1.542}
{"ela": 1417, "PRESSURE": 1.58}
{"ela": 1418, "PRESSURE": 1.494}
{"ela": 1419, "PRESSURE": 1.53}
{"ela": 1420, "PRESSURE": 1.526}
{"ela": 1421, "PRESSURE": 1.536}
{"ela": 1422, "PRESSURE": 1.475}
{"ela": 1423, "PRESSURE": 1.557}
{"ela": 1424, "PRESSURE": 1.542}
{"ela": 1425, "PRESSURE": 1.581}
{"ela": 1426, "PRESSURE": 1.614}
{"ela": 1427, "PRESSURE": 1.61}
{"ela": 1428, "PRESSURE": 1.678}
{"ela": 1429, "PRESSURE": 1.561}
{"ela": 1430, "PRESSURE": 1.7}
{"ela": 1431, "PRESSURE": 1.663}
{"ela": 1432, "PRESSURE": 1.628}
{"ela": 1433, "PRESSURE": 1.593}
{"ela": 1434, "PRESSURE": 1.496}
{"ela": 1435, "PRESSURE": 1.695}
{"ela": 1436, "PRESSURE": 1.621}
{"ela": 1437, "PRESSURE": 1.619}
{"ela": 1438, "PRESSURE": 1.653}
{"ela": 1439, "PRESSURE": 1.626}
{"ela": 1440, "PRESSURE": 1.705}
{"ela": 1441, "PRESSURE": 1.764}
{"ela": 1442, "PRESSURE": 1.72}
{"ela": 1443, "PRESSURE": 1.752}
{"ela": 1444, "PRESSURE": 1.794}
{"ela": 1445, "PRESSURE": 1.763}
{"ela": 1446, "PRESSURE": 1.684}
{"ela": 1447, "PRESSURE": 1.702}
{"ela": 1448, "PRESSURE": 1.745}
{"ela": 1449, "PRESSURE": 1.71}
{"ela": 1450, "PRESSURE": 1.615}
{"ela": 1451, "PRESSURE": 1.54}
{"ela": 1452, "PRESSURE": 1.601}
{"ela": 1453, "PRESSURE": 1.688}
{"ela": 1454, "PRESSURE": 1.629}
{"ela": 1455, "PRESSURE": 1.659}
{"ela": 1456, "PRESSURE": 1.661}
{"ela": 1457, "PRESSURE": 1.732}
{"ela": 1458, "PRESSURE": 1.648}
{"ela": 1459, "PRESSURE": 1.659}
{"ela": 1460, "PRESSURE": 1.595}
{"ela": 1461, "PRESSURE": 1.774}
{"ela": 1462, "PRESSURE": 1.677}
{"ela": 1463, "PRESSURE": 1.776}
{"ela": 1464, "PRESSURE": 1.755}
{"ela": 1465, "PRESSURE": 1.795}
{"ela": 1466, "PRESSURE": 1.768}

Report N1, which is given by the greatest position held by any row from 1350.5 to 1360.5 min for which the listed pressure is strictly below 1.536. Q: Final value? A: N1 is 1360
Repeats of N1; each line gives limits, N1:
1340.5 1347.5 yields 1347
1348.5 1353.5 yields 1352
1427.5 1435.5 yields 1434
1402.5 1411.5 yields 1407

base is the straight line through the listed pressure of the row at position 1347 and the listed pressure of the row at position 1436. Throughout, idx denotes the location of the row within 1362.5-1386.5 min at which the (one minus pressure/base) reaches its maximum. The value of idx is 1363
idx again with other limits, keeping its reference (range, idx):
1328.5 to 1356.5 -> 1354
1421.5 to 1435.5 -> 1422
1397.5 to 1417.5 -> 1407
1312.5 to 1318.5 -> 1317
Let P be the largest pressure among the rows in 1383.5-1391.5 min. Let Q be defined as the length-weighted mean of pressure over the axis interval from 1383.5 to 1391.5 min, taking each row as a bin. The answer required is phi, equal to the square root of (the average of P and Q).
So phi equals 1.302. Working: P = 1.738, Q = 1.65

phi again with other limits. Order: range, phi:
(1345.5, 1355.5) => 1.255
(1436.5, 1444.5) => 1.323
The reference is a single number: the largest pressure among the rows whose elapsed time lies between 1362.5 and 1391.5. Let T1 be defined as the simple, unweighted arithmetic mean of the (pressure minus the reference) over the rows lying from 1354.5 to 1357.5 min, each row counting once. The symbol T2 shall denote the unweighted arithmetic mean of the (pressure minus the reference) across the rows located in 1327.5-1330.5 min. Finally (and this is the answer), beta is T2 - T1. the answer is -0.05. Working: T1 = -0.23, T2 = -0.28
